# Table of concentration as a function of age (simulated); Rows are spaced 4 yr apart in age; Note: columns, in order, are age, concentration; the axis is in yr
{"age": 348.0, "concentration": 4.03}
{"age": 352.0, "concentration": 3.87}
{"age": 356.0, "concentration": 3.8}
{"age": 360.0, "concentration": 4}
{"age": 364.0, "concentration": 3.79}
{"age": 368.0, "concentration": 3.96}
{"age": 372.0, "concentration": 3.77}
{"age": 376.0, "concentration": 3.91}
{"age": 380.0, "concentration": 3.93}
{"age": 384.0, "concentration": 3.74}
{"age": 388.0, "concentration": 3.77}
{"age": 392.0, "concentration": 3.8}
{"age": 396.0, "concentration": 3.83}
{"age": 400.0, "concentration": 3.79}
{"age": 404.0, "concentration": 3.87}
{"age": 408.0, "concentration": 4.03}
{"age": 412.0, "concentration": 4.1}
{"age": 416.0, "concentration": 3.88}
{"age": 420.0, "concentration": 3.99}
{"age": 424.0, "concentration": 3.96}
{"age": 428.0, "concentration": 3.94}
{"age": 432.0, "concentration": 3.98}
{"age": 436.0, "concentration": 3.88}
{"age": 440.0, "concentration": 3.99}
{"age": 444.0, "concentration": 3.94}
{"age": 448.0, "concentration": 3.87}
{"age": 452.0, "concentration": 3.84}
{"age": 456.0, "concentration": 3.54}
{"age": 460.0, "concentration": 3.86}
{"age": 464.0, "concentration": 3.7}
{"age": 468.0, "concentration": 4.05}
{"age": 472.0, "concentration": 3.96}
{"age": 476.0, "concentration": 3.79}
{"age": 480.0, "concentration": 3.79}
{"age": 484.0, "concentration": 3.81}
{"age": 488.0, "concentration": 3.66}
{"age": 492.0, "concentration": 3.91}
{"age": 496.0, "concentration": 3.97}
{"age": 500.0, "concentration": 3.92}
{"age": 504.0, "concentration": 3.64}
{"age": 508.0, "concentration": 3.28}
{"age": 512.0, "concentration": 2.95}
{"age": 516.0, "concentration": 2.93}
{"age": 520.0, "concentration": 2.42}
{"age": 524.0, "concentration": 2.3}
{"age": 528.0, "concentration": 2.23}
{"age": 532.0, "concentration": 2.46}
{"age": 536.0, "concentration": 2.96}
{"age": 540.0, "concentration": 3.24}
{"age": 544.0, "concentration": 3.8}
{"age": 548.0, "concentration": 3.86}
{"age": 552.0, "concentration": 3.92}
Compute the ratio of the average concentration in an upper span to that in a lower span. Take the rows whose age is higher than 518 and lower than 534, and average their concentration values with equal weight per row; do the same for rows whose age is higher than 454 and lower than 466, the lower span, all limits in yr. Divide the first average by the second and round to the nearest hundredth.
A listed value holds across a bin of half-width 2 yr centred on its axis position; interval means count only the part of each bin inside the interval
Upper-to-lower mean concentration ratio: 0.64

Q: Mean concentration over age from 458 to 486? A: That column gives 3.85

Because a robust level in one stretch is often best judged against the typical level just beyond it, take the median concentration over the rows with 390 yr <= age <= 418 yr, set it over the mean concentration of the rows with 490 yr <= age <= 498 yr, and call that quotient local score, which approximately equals 0.98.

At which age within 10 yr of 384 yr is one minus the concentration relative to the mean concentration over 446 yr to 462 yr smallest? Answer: 380.0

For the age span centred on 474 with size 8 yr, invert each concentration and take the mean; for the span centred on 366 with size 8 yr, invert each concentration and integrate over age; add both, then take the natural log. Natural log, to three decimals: 0.843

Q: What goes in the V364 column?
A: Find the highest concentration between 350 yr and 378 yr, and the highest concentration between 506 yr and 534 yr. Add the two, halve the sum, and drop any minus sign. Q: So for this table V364 3.64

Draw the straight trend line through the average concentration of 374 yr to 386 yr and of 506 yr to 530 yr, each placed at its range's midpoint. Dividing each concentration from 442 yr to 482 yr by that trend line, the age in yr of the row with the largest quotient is 468.0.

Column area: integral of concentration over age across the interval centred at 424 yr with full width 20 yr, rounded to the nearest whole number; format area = 79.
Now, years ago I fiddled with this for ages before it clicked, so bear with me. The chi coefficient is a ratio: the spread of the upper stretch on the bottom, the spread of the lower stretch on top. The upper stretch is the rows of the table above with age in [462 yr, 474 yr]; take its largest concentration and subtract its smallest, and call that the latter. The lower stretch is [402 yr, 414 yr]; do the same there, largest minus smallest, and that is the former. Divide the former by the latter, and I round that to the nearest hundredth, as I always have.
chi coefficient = 0.66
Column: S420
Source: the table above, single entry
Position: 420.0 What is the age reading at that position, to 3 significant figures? 3.99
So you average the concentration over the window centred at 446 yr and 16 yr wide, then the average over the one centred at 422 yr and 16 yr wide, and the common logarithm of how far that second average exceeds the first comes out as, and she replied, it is -1.5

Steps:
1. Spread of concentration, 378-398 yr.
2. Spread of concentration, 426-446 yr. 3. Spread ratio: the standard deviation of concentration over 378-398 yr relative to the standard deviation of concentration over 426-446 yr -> 1.7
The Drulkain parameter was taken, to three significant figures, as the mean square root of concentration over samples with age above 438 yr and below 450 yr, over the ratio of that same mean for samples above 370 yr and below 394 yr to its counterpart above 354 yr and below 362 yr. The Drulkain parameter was 2.00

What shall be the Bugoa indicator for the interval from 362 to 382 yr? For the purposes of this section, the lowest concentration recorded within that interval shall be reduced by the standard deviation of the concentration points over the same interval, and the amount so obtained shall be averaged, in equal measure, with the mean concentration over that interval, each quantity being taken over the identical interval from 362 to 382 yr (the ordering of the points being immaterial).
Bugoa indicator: 3.78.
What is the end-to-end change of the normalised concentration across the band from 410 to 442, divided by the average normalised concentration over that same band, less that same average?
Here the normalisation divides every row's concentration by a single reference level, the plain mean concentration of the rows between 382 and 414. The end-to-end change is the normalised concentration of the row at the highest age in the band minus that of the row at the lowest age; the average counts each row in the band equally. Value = -1.05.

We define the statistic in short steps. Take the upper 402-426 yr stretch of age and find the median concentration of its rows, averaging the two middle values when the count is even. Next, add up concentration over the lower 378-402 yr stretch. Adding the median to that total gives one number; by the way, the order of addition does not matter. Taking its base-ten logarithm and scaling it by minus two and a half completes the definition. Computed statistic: -3.57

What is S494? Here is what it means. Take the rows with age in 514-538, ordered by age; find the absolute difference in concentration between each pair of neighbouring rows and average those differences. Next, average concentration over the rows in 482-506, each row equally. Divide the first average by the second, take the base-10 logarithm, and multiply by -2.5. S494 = 2.8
